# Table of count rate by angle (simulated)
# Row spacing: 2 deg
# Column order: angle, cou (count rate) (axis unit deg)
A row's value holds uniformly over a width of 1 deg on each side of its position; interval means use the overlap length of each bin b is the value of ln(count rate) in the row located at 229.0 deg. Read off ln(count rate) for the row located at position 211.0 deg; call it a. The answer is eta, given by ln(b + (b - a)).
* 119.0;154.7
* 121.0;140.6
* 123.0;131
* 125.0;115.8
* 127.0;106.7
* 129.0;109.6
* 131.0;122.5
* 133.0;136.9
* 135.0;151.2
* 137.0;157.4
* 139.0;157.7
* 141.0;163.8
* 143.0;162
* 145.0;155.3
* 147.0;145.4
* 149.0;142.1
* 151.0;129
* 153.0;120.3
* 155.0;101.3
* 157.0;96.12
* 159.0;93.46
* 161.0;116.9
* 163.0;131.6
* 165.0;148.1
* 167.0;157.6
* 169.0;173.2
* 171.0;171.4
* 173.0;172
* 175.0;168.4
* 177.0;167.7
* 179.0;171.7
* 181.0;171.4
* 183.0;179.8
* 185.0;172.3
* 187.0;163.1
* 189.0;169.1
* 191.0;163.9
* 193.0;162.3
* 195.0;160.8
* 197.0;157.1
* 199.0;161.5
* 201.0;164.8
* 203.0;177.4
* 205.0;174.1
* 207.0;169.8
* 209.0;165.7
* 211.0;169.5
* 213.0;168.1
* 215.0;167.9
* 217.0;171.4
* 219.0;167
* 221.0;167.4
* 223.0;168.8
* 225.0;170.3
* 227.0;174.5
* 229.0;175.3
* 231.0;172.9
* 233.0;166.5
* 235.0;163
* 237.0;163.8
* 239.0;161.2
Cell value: 1.649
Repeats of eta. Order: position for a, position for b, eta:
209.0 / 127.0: 1.442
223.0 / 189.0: 1.636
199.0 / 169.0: 1.653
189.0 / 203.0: 1.654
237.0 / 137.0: 1.613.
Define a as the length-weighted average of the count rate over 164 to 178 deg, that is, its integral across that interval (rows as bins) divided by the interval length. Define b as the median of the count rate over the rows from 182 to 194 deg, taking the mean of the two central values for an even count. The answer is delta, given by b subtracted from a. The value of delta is -1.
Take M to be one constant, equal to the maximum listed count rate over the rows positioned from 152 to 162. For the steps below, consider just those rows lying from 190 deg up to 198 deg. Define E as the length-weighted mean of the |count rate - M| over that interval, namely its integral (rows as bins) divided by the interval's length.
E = 40.7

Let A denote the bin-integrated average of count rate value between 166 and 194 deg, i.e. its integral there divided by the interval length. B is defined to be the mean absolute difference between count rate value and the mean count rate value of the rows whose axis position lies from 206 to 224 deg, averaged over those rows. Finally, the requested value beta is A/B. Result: 129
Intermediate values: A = 169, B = 1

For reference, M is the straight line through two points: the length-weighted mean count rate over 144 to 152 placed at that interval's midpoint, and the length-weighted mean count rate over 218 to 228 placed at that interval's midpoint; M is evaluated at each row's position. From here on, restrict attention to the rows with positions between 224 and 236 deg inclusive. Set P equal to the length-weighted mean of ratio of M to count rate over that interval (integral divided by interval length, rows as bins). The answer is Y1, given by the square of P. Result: 1.02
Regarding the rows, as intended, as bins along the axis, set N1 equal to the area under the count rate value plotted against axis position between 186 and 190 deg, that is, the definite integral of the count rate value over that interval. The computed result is 664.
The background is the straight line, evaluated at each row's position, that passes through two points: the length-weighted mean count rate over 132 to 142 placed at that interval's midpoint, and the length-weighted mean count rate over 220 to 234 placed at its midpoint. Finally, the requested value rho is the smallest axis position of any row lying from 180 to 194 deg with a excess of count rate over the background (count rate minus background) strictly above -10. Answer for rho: 181.0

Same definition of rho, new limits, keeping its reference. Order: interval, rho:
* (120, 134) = 121.0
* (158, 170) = 167.0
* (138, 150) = 139.0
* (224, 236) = 225.0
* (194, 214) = 195.0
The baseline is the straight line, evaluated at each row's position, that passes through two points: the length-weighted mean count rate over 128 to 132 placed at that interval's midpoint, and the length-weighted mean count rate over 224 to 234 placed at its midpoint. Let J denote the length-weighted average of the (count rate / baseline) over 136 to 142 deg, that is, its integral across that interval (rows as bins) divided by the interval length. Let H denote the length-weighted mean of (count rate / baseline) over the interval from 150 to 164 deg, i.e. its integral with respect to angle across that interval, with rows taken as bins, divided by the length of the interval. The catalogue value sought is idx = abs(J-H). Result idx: 0.46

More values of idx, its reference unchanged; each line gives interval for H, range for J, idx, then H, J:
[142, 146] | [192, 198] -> 0.23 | 1.3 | 1.05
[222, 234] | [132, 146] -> 0.28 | 1.0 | 1.28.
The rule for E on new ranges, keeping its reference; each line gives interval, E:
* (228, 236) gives 49.1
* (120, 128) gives 12.3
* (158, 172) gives 30.1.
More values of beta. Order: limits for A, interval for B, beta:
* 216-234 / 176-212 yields 35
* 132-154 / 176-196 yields 32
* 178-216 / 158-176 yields 7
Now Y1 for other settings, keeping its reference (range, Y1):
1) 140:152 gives 0.92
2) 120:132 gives 1.27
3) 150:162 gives 1.83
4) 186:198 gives 0.95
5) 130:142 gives 0.89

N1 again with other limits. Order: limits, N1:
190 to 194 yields 652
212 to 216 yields 672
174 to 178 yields 672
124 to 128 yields 445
